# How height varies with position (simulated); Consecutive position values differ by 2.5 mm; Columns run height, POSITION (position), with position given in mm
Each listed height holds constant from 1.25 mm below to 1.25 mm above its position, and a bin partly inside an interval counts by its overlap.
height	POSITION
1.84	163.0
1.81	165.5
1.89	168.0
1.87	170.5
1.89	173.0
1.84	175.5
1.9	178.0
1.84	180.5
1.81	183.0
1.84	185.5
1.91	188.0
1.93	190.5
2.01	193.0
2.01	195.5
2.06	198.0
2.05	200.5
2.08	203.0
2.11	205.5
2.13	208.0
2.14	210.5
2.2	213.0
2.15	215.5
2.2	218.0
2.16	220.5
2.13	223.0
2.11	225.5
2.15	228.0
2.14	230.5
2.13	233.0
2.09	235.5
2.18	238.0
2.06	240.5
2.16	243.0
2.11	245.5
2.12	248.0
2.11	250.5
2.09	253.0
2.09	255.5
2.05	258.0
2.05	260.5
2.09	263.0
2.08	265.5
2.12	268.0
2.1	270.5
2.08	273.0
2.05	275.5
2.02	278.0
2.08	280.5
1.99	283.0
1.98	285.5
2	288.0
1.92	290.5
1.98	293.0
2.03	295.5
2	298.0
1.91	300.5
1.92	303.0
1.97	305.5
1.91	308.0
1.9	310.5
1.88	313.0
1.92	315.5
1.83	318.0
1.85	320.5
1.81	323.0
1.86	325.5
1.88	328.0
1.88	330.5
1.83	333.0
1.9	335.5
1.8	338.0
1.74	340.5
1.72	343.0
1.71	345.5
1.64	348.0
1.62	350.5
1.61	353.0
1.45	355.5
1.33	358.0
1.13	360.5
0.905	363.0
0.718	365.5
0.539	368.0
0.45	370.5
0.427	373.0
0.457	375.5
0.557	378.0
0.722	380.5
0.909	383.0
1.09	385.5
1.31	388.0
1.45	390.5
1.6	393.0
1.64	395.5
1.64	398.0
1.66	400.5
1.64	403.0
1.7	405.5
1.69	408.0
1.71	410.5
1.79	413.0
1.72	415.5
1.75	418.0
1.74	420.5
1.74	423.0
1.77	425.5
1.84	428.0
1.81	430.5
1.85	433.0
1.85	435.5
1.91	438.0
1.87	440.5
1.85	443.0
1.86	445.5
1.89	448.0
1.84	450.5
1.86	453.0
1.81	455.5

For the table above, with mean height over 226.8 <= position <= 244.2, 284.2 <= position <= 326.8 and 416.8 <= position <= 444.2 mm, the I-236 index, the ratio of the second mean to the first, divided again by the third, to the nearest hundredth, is 0.50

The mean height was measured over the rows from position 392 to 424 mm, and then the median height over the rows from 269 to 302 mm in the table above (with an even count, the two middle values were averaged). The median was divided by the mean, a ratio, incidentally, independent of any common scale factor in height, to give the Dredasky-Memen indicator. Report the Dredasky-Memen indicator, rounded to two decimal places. 1.18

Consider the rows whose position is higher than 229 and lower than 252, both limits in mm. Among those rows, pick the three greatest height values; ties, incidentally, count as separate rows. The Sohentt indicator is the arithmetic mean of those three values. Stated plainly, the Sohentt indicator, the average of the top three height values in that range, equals 2.16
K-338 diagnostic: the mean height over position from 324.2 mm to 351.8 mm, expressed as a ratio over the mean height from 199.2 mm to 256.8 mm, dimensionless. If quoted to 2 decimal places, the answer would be 0.84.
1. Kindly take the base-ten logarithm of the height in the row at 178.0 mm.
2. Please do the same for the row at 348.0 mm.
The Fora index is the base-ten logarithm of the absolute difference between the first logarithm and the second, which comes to -1.2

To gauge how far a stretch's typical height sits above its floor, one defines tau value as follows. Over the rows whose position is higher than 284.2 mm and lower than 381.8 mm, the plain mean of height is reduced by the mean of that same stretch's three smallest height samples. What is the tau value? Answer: 1.11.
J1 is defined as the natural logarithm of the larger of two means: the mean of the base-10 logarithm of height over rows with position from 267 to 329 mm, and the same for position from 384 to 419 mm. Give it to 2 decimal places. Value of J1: -1.23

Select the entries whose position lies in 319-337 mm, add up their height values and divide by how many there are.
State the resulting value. 1.86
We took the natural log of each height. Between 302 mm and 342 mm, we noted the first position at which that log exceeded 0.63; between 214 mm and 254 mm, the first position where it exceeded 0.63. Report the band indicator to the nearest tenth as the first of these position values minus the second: 87.5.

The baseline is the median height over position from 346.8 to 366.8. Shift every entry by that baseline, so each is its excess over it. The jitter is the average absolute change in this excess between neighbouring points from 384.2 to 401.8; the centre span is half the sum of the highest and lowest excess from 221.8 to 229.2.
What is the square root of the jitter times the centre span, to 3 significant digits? 0.265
